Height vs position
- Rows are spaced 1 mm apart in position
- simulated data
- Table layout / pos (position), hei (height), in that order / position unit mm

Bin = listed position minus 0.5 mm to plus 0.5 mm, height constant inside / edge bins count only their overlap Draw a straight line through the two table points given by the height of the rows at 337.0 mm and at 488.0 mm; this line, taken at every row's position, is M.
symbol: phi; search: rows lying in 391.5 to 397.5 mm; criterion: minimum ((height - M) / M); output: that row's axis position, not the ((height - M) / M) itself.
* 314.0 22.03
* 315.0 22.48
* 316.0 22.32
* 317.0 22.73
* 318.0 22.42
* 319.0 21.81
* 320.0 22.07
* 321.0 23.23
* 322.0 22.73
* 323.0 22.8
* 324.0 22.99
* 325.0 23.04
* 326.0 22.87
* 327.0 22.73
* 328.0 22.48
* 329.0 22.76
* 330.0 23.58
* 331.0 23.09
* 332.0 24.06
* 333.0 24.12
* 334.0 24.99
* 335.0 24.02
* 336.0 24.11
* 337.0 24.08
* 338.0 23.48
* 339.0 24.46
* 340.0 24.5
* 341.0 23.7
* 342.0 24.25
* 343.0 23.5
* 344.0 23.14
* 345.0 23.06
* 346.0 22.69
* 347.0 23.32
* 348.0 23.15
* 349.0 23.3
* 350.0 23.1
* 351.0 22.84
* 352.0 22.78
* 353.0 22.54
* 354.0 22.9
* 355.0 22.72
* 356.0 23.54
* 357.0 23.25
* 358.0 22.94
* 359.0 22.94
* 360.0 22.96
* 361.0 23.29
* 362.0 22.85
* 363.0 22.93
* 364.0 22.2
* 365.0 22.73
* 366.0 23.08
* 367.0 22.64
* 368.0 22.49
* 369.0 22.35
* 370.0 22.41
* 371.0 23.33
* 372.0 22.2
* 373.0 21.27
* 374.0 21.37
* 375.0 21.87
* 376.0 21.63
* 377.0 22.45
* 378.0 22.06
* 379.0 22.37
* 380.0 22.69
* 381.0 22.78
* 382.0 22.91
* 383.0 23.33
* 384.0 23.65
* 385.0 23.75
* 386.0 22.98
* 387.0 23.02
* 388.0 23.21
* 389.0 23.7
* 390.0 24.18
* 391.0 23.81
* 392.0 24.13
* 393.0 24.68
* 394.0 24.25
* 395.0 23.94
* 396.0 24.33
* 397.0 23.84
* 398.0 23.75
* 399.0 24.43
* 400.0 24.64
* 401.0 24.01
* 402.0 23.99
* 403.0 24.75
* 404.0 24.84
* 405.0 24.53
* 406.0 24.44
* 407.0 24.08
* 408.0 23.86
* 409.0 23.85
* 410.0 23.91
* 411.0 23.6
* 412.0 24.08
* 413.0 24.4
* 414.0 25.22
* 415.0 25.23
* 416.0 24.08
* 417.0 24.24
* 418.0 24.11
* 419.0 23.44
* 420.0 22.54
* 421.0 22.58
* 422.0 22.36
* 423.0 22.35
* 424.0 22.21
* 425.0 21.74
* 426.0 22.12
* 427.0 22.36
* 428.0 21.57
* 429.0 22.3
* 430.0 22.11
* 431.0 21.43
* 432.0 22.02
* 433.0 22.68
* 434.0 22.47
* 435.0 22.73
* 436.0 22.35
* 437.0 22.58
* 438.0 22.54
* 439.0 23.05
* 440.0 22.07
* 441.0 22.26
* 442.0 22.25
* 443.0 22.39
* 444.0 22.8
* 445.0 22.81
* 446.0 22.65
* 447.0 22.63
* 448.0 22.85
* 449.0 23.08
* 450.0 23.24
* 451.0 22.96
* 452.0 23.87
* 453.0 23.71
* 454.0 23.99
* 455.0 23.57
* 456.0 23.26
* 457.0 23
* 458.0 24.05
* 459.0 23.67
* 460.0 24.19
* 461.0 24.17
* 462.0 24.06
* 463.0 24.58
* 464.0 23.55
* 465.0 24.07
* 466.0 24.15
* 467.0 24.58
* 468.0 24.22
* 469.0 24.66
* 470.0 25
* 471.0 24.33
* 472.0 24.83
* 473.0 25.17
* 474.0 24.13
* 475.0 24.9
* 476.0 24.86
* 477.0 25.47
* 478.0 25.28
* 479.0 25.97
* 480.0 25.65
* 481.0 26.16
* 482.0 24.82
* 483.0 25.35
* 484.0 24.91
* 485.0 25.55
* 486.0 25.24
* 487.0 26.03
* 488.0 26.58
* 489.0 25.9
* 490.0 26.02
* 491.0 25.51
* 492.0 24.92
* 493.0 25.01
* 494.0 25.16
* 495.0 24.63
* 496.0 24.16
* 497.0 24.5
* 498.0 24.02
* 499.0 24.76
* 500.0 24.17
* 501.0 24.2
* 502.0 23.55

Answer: 397.0 mm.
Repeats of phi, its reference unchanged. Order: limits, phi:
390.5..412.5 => 411.0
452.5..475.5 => 457.0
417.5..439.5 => 431.0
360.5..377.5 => 373.0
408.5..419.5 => 419.0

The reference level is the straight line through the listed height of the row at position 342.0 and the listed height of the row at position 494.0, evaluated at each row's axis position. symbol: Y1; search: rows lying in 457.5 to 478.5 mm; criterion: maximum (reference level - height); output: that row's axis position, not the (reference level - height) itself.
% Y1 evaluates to 464.0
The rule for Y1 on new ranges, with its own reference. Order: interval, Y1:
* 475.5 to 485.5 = 482.0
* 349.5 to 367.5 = 364.0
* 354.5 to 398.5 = 373.0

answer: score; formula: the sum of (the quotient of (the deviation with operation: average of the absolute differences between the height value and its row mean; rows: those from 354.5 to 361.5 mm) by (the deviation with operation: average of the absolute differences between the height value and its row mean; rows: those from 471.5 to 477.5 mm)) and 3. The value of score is 3.8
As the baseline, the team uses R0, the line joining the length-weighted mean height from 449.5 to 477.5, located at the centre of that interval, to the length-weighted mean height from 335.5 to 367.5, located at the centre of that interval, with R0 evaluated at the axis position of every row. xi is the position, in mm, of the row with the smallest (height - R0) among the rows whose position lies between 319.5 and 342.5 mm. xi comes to 320.0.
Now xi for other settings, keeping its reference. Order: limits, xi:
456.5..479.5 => 457.0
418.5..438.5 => 431.0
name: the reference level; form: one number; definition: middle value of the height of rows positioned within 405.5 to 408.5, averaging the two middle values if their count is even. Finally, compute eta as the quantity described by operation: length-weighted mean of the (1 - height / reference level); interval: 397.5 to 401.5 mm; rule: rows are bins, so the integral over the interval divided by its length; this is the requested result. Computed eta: -0.005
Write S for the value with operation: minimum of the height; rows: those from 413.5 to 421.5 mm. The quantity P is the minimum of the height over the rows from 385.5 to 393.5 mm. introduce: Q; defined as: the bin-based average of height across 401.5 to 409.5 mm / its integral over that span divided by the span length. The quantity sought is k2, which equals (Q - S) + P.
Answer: 24.7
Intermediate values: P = 22.98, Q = 24.3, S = 22.54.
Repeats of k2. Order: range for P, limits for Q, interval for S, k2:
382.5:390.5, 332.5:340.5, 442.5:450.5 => 24.8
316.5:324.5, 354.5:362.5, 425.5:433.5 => 23.4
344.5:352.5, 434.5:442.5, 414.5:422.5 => 22.8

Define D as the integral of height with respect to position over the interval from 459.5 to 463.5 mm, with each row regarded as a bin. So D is 97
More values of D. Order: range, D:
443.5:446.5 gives 68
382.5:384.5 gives 47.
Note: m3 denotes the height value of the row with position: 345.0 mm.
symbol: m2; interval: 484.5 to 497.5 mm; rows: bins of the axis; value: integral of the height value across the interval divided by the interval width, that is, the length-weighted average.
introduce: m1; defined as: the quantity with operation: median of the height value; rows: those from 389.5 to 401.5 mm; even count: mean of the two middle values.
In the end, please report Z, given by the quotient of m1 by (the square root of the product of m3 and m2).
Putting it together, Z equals 1.000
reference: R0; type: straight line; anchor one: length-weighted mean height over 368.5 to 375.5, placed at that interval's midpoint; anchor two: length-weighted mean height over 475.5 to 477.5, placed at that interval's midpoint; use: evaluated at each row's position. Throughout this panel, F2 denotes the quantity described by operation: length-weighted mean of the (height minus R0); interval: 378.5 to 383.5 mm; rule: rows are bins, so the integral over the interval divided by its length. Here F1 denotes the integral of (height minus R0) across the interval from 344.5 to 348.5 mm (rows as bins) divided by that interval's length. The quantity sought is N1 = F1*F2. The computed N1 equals 0.7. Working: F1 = 1.7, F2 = 0.4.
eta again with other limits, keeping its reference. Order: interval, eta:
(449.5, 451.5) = 0.041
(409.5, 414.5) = -0.007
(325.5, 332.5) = 0.041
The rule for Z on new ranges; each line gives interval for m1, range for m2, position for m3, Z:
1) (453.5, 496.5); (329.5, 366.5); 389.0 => 1.055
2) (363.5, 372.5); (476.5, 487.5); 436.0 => 0.942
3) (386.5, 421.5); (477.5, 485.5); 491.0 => 0.945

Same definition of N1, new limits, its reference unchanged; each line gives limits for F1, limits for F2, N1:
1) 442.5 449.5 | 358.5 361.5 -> -2.0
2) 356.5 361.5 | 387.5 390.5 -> 1.5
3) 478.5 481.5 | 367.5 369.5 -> 0.3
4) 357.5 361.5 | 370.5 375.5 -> -0.2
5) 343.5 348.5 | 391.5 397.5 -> 2.4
